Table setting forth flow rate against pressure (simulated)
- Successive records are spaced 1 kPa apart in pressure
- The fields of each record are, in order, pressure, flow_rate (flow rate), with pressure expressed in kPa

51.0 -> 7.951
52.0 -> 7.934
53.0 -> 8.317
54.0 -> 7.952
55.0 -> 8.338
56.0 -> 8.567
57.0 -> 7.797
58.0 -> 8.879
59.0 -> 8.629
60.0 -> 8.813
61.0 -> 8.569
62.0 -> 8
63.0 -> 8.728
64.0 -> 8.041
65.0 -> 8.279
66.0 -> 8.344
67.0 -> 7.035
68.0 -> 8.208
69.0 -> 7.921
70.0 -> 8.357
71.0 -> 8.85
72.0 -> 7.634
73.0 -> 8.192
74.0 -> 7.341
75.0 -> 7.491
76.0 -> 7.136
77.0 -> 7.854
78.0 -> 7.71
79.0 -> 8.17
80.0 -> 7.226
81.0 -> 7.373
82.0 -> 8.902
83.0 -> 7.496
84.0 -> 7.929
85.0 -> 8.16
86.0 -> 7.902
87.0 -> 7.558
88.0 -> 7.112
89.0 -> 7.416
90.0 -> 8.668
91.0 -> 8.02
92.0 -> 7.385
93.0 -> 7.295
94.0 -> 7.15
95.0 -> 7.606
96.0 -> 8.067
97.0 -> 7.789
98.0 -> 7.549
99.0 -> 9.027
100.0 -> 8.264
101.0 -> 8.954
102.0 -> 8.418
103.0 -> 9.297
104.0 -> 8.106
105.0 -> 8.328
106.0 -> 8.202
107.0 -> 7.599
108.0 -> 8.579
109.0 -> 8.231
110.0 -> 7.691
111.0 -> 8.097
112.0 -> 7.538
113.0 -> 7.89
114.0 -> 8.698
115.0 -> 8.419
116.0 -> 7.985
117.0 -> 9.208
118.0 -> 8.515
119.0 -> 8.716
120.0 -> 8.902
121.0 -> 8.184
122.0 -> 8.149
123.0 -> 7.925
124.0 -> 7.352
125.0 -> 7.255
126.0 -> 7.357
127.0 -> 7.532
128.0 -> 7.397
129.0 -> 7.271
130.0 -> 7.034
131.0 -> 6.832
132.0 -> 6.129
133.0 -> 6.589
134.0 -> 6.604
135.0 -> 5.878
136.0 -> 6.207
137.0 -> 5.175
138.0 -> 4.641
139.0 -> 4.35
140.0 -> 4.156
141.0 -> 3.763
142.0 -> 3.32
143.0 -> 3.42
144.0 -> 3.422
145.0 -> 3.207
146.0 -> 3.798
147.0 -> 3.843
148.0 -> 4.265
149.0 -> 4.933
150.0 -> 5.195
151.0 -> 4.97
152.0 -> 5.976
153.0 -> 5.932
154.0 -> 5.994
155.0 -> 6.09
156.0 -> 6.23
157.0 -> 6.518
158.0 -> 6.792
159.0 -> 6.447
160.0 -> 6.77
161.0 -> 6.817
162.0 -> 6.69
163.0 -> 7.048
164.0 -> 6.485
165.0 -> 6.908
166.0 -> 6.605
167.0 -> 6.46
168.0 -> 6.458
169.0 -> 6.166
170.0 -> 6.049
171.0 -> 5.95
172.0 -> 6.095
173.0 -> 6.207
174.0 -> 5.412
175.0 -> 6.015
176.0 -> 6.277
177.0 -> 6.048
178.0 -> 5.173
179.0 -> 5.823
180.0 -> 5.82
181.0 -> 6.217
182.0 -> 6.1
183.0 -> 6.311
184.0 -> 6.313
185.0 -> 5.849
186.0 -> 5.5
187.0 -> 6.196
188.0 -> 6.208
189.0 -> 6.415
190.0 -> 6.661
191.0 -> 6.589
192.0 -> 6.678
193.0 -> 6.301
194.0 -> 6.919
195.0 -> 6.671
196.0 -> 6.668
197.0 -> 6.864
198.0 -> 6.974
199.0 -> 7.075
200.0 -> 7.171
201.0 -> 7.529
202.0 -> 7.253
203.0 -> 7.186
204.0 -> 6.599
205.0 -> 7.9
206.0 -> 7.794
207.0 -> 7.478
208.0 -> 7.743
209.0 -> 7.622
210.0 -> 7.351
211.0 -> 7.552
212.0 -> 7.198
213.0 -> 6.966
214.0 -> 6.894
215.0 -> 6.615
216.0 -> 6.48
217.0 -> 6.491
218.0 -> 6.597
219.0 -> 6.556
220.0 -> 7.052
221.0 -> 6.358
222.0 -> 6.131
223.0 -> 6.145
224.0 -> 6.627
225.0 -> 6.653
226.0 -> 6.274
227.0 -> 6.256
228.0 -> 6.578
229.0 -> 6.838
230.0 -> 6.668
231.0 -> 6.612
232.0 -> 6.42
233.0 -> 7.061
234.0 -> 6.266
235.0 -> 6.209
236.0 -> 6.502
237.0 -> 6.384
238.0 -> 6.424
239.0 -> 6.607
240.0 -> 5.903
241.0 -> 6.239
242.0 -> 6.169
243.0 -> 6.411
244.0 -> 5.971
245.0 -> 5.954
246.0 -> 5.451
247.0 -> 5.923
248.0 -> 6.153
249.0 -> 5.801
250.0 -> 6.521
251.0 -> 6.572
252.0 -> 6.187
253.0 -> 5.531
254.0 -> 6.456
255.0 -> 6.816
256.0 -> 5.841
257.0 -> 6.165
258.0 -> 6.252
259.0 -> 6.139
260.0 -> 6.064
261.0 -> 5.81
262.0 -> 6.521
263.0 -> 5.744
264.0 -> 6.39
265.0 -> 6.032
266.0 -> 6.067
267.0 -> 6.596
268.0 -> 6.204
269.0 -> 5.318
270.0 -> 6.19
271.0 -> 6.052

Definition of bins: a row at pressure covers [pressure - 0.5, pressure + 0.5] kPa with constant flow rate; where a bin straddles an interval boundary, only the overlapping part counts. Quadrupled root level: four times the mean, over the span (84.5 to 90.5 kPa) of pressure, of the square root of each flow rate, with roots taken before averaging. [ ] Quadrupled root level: 11.2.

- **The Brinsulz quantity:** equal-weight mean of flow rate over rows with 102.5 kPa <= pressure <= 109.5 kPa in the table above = 8.3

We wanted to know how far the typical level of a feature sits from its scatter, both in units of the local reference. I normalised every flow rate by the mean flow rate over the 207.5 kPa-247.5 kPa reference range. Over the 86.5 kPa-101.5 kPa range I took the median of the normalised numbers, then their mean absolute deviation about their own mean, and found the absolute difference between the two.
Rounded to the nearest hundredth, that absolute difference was 1.08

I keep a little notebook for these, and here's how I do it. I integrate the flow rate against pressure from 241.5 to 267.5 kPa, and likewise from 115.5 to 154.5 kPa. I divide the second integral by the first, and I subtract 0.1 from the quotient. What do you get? 1.4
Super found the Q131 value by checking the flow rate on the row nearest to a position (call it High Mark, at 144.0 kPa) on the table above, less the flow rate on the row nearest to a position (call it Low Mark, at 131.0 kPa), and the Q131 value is -3.4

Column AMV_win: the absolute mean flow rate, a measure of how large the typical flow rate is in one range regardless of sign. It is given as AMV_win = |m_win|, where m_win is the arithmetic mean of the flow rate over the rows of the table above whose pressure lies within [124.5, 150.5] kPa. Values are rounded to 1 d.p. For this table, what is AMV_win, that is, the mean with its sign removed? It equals 5.4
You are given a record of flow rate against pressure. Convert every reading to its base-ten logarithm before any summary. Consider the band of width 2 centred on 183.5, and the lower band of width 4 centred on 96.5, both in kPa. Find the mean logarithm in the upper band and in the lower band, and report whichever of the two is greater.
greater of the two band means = 0.89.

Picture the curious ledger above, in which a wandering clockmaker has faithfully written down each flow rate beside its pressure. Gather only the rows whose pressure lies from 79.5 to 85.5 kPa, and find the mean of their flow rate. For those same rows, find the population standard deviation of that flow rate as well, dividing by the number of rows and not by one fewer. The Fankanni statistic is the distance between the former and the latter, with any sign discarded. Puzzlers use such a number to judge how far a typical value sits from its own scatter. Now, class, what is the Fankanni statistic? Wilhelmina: 7.3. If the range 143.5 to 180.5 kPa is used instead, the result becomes 4.8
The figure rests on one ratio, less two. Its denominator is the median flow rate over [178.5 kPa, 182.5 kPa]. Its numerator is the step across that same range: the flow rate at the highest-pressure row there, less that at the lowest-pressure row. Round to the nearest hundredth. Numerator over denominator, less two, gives -1.95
